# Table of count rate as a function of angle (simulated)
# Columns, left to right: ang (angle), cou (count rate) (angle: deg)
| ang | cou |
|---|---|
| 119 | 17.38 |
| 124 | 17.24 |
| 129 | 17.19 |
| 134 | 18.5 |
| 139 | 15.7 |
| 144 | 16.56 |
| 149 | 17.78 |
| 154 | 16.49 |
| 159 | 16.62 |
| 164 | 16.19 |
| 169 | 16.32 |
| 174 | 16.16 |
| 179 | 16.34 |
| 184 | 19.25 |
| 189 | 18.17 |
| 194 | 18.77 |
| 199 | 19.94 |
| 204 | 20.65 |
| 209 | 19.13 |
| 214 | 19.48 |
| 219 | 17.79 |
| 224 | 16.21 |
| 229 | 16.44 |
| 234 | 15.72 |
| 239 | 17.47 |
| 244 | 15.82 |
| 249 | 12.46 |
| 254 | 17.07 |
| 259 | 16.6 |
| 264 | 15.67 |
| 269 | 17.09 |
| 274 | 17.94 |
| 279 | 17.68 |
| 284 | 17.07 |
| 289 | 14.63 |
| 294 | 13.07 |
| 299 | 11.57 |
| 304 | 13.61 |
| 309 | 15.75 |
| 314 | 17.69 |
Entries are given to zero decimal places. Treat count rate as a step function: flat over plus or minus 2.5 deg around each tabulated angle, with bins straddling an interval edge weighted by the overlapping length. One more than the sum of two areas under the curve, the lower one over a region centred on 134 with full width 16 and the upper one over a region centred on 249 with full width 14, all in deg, 485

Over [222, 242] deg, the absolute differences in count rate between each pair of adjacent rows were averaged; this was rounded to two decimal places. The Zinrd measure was 0.90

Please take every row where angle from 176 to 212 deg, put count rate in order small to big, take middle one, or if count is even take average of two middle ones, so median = 19.1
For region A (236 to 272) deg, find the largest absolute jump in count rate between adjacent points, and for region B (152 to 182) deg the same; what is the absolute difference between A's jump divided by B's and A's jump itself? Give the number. 6.11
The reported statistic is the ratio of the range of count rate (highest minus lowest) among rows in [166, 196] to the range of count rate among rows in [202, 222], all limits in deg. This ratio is 1.1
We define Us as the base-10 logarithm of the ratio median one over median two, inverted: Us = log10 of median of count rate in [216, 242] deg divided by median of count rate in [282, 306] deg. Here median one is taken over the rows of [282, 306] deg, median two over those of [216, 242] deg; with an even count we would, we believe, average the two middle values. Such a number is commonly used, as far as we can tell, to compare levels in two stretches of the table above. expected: 0.08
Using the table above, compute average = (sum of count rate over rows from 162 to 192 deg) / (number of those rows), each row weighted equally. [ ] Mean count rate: 17.1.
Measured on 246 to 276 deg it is 16.1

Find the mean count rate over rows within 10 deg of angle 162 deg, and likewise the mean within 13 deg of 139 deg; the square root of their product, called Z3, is 16.8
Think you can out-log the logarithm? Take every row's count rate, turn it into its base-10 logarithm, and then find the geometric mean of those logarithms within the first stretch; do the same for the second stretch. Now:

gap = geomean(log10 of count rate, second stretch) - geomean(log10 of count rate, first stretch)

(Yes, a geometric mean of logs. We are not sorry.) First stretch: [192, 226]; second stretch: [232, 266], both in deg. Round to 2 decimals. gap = -0.08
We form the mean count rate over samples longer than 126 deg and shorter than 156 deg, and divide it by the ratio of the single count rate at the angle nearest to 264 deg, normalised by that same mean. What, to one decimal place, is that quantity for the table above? 18.5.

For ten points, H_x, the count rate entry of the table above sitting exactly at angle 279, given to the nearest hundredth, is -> 17.68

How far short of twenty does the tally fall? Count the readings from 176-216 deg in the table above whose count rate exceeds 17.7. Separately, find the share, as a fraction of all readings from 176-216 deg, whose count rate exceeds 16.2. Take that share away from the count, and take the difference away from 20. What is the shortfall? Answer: 14.0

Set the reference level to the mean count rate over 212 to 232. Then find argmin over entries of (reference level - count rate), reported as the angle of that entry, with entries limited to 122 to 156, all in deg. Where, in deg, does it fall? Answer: 134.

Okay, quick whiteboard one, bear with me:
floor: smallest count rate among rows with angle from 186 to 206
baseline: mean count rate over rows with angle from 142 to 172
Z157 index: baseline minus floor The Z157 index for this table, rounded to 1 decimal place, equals -1.5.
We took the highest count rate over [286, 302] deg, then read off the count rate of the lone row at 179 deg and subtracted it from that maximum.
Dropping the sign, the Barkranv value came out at 1.7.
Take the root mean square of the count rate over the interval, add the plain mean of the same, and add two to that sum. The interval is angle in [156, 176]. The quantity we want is 35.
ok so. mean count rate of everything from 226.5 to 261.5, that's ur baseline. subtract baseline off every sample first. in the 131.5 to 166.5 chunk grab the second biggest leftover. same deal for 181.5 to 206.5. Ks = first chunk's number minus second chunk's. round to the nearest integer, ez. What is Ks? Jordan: -2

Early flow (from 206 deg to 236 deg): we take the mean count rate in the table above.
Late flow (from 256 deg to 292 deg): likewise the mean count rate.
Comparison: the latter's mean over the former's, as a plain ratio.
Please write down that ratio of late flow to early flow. 0.95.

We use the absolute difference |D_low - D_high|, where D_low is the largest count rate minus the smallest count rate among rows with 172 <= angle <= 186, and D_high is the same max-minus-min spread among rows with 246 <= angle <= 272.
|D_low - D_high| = 1.5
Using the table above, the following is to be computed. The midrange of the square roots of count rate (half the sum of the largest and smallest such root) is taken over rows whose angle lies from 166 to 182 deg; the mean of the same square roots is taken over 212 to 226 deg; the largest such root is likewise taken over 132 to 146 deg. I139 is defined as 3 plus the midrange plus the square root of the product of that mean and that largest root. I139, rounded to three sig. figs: 11.3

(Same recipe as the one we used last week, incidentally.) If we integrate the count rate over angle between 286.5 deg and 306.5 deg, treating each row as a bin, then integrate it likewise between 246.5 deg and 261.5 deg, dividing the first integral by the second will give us 1.1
